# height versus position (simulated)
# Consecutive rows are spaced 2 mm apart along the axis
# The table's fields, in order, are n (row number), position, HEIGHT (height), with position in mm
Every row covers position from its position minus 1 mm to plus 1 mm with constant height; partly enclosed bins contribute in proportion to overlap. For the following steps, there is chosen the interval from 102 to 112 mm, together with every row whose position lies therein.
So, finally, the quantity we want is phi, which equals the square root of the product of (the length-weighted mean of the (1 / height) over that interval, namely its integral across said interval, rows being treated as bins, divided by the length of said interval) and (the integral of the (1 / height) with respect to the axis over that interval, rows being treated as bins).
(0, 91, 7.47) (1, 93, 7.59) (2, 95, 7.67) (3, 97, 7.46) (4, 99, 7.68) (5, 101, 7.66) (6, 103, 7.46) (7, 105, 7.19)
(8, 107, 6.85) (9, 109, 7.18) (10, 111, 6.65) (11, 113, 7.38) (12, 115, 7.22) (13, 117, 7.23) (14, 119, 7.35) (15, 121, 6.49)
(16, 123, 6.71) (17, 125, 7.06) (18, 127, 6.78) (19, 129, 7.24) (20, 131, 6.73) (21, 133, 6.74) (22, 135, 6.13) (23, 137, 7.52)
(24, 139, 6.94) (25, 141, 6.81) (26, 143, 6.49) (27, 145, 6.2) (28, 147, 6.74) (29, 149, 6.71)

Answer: 0.45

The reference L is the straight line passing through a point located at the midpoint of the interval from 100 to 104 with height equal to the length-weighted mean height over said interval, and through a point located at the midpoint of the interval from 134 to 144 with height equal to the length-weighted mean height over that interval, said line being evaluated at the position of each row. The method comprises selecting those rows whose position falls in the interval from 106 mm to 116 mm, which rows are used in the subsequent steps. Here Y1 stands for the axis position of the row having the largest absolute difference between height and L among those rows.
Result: 111 mm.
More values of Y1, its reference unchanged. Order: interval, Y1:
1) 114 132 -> 121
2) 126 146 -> 135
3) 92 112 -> 111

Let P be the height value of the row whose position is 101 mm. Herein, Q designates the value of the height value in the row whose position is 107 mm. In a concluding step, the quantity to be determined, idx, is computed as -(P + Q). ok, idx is -14.5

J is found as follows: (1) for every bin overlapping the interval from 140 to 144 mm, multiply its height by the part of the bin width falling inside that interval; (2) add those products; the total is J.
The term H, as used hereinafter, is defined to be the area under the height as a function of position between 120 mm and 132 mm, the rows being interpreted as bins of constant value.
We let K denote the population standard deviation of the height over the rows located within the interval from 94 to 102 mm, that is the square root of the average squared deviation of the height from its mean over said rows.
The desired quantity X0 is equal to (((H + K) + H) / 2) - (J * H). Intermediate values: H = 82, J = 27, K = 0.09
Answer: -2100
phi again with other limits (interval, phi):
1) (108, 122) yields 0.53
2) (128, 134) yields 0.36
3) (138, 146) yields 0.43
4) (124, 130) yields 0.35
